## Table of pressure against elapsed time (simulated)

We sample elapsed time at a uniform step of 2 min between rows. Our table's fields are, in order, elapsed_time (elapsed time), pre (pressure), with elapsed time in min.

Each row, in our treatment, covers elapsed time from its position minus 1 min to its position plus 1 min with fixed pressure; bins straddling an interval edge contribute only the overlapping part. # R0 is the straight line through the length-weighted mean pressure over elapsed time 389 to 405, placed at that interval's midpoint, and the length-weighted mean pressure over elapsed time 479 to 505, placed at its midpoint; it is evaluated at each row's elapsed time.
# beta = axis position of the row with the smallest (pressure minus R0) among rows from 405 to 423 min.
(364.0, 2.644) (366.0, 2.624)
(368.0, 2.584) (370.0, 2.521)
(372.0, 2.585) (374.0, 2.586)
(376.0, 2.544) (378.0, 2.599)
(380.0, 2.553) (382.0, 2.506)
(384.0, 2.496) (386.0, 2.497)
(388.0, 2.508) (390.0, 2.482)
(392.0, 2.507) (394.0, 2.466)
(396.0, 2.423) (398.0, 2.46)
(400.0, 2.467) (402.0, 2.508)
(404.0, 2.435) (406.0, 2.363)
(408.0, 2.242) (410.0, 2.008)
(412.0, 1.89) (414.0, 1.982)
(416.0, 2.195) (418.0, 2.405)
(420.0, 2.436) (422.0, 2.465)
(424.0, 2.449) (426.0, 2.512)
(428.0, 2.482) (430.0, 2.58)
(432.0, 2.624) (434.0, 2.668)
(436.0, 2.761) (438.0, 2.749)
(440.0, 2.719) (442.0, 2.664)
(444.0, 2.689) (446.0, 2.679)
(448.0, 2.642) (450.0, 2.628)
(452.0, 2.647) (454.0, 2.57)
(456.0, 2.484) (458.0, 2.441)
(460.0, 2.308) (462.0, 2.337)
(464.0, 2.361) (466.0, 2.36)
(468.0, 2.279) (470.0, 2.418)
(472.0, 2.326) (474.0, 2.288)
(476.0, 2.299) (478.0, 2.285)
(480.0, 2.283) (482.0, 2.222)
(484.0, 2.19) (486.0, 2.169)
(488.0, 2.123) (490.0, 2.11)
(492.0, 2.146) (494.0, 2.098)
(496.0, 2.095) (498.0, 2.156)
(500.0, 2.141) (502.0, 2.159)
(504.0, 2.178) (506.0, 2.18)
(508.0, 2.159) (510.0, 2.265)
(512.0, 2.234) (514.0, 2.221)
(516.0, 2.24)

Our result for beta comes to 412.0 min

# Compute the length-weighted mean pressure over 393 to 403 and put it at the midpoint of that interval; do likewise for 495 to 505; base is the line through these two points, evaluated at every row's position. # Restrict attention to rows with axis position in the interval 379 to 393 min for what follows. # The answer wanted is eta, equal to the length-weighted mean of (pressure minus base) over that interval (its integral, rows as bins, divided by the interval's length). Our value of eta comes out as 0.005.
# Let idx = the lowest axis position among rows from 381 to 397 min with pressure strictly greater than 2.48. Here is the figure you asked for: 382.0 min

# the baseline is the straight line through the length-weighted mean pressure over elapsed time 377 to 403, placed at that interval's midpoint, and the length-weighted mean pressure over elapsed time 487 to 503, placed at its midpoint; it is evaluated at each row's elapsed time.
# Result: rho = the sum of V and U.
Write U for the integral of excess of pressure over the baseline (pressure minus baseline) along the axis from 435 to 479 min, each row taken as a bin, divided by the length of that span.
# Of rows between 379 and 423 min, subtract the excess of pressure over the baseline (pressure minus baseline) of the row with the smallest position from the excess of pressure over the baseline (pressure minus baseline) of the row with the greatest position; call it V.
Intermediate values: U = 0.23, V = 0.1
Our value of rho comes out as 0.29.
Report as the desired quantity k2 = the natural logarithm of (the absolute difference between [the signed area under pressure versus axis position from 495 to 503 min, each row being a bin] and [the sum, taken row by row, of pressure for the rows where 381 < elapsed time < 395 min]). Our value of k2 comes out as -1.0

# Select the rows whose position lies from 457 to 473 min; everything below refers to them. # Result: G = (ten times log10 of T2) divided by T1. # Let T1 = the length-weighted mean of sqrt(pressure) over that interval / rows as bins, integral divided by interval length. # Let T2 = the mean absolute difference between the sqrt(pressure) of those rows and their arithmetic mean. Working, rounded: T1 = 1.53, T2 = 0.013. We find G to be -12.2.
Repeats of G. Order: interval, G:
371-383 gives -12.9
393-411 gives -9.3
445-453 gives -14.4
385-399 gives -13.5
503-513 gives -12.8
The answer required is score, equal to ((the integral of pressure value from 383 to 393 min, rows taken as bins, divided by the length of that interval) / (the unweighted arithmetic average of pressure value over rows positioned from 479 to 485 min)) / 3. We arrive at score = 0.37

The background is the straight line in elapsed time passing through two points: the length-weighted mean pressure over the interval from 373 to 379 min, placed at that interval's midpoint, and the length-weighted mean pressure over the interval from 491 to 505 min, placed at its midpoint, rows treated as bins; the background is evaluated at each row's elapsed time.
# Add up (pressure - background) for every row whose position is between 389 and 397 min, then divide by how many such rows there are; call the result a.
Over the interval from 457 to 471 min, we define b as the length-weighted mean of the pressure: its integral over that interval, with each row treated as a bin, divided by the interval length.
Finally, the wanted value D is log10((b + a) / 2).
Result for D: 0.063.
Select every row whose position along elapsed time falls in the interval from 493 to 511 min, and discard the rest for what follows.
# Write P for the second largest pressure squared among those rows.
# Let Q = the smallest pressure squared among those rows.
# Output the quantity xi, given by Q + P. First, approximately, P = 4.8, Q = 4.4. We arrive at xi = 9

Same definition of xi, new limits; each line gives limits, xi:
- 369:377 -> 13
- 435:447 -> 15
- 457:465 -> 11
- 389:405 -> 12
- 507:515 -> 10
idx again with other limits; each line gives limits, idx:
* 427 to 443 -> 428.0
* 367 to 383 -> 368.0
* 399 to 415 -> 402.0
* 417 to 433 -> 426.0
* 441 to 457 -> 442.0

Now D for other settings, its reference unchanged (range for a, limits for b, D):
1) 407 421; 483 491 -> -0.028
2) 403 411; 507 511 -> 0.002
